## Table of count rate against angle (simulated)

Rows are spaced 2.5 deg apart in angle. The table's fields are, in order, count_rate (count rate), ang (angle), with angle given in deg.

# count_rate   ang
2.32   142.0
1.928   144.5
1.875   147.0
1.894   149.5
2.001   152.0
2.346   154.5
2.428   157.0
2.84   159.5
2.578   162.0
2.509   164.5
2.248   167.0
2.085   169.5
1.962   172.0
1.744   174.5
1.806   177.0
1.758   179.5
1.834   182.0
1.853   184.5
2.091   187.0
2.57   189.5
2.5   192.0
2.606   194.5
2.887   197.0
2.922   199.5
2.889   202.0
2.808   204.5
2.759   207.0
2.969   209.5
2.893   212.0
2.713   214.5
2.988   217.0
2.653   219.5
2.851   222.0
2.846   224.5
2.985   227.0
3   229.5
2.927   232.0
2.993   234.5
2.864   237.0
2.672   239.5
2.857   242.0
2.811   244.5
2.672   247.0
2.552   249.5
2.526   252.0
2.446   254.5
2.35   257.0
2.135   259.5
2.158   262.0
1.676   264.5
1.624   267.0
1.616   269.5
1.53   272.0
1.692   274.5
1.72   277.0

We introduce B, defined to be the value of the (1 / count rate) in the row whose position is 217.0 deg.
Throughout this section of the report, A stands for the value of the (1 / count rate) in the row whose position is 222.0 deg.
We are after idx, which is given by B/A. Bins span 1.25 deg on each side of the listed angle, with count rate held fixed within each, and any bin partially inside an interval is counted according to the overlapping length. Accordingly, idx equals 1.0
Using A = 0.35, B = 0.33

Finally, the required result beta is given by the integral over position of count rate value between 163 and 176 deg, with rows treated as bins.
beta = 27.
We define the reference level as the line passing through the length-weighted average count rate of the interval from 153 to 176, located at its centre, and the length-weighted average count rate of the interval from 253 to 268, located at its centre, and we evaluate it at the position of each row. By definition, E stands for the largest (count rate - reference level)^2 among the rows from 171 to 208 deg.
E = 0.50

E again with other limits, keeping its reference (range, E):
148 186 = 0.28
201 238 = 0.73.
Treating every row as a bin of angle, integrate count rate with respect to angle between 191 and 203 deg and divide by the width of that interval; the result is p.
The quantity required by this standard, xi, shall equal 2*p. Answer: 5.53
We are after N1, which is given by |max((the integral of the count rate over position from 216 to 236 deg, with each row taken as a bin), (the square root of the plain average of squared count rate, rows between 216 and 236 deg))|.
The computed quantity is 58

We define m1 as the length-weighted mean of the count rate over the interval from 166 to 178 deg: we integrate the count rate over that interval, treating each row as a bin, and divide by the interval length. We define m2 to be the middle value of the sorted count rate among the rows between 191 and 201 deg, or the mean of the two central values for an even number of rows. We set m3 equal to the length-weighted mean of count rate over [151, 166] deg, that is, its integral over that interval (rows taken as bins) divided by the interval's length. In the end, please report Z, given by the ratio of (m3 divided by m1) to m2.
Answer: 0.45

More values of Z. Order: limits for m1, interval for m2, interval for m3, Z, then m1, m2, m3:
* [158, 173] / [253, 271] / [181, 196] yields 0.45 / 2.4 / 2.1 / 2.3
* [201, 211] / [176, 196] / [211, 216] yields 0.50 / 2.9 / 2.0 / 2.8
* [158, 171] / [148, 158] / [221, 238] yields 0.55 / 2.4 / 2.2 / 2.9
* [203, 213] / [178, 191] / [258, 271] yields 0.35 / 2.9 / 1.9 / 1.8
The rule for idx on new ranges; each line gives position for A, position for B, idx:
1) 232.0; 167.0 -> 1.3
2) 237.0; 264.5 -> 1.7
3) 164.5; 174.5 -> 1.4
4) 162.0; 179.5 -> 1.5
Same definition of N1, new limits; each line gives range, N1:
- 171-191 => 39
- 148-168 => 47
